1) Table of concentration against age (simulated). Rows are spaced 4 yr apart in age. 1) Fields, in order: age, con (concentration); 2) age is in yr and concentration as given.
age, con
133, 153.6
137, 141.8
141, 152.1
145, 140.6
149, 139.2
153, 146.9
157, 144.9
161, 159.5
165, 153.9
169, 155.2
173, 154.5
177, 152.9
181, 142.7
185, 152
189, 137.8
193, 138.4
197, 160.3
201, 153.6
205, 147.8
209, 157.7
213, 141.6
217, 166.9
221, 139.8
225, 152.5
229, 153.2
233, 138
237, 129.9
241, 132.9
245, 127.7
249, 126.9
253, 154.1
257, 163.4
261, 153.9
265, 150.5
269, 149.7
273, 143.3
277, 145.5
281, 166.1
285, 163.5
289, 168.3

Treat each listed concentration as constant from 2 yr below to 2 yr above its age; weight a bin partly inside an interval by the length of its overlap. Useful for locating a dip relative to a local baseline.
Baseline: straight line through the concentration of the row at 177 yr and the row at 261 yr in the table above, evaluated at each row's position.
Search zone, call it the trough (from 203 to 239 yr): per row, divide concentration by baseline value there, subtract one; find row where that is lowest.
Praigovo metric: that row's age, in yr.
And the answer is 237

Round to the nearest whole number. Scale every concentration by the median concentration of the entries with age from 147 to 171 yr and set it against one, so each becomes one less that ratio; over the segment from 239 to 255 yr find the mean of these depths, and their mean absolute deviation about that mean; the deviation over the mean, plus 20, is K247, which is 21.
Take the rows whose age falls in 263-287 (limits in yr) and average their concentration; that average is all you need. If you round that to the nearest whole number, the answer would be 153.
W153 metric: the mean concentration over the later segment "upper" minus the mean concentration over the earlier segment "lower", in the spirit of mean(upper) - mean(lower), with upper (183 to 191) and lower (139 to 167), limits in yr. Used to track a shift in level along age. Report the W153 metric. -3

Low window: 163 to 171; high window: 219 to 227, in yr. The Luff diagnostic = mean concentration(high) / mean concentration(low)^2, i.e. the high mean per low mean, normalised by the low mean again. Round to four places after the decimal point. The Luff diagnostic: 0.0061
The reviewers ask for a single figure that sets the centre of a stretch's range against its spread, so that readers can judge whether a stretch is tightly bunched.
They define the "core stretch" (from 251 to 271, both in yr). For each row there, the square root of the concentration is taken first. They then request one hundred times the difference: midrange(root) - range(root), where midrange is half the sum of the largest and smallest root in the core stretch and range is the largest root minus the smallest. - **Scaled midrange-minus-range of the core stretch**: 1196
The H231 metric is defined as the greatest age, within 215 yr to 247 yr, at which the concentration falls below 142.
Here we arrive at 245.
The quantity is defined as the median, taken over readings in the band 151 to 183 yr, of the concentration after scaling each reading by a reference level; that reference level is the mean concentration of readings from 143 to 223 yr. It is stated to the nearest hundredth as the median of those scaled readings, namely 1.03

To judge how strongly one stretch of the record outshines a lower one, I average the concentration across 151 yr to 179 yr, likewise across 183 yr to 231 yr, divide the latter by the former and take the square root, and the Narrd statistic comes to 0.99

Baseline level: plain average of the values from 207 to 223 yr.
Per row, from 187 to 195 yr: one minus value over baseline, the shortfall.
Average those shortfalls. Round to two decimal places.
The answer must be 0.09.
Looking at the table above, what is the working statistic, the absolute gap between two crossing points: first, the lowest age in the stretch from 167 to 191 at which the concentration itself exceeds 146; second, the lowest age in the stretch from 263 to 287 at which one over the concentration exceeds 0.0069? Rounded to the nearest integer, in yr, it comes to 104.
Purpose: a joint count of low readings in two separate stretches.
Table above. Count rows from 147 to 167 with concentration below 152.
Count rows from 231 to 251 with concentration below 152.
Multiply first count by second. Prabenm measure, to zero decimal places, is 15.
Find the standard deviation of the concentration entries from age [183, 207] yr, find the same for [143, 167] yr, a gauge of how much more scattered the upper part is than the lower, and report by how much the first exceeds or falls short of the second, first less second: 1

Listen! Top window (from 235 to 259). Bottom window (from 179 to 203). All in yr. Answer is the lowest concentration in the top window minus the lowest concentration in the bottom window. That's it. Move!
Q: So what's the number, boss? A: -11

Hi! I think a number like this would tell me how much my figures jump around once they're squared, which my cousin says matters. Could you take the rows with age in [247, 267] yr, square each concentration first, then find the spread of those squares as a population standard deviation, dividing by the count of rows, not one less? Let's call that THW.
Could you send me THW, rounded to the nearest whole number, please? 3507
